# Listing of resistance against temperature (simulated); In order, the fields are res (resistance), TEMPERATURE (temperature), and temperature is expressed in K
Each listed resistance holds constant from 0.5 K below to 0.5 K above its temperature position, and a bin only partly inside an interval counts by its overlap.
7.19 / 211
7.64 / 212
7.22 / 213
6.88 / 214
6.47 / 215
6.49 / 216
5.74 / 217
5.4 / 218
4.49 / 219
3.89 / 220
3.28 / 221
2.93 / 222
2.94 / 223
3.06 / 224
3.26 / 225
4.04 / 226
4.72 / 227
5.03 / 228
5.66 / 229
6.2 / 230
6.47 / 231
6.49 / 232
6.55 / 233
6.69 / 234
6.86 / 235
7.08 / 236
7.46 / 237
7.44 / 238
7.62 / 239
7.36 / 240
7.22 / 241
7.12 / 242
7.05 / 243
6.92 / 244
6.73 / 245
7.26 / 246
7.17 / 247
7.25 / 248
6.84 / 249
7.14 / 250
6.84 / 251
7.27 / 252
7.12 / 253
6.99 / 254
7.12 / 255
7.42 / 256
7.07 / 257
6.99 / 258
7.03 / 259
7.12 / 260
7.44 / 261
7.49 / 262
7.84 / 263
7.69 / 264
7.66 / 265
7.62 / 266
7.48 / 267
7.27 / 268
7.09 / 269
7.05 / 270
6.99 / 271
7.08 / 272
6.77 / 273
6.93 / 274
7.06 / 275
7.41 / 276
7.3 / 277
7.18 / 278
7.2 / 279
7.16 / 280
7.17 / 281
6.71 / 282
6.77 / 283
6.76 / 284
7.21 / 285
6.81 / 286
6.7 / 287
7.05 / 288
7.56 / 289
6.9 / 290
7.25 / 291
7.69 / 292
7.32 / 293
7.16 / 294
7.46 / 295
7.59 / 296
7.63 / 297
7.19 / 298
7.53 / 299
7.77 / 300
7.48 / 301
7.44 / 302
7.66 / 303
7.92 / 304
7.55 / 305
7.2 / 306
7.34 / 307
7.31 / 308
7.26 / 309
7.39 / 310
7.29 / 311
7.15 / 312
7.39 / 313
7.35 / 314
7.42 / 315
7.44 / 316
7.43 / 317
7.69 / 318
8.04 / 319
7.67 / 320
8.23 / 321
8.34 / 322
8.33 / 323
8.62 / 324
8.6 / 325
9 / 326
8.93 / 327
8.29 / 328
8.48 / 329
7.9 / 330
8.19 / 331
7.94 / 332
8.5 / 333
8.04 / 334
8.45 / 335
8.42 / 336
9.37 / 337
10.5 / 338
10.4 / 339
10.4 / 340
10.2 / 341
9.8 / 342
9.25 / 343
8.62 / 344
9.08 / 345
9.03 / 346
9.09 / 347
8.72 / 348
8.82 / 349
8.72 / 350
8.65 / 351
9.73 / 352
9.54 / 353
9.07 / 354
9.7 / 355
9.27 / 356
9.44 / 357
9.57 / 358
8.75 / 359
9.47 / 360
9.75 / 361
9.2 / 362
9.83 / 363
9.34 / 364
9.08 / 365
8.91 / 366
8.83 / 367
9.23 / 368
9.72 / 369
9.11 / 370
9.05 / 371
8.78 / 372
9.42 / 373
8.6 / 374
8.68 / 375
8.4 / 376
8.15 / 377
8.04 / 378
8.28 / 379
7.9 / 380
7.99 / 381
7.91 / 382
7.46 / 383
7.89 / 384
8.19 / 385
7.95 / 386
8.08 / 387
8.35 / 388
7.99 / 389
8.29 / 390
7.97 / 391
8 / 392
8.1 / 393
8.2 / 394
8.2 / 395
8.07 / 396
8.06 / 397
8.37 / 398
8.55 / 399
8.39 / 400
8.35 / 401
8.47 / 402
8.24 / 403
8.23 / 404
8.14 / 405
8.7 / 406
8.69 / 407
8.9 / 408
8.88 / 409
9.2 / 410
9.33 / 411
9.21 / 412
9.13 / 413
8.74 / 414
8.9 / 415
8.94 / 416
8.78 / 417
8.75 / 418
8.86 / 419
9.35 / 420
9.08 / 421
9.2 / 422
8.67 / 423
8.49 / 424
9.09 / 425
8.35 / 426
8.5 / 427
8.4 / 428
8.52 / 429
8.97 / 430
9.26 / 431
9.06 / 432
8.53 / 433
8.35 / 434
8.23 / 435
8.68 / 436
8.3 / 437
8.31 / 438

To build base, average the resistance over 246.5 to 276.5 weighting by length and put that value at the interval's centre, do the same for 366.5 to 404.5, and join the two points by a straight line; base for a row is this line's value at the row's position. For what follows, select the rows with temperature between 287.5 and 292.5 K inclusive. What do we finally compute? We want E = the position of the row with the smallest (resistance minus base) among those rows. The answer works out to 290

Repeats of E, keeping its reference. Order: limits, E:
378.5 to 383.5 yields 383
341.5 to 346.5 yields 344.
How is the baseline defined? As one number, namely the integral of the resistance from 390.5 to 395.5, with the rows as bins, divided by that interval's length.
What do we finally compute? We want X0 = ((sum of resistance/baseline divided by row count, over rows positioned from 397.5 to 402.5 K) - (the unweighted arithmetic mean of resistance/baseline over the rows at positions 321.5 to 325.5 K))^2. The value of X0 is 0.000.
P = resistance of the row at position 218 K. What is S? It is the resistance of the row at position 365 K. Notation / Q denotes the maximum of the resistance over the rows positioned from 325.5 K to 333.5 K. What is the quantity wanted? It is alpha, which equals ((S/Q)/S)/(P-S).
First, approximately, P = 5.4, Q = 9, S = 9.08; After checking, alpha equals -0.03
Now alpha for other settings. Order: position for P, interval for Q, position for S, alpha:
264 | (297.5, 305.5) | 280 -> 0.24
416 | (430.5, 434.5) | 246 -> 0.06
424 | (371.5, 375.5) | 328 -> 0.53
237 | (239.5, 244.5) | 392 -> -0.25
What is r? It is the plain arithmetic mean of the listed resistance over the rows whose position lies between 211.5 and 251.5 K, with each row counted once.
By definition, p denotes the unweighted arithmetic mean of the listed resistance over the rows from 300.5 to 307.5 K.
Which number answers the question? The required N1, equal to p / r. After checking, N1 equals 1.24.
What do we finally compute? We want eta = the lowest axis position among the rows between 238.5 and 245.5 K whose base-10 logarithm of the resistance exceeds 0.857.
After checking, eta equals 239 K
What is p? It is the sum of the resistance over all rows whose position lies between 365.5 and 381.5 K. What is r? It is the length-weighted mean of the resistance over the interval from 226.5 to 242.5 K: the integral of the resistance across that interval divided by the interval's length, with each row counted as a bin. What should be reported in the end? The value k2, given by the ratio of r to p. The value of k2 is 0.048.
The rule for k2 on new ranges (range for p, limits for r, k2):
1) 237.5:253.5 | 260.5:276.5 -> 0.064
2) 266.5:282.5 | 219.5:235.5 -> 0.043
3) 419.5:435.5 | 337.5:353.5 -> 0.067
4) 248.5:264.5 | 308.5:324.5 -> 0.067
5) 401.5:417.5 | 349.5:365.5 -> 0.066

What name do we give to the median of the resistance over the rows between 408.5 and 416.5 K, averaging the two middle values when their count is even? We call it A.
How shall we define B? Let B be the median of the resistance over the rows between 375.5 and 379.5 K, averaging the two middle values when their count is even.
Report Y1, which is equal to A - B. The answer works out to 0.8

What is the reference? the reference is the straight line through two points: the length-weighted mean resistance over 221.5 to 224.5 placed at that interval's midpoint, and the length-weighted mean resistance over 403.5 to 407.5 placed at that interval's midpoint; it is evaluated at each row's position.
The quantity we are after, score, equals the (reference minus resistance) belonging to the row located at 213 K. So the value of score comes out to -4.5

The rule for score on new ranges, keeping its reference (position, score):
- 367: -1.5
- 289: -2.6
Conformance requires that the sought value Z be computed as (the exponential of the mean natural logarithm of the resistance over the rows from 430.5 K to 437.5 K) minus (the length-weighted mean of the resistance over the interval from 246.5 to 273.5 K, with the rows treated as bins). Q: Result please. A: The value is 1.41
